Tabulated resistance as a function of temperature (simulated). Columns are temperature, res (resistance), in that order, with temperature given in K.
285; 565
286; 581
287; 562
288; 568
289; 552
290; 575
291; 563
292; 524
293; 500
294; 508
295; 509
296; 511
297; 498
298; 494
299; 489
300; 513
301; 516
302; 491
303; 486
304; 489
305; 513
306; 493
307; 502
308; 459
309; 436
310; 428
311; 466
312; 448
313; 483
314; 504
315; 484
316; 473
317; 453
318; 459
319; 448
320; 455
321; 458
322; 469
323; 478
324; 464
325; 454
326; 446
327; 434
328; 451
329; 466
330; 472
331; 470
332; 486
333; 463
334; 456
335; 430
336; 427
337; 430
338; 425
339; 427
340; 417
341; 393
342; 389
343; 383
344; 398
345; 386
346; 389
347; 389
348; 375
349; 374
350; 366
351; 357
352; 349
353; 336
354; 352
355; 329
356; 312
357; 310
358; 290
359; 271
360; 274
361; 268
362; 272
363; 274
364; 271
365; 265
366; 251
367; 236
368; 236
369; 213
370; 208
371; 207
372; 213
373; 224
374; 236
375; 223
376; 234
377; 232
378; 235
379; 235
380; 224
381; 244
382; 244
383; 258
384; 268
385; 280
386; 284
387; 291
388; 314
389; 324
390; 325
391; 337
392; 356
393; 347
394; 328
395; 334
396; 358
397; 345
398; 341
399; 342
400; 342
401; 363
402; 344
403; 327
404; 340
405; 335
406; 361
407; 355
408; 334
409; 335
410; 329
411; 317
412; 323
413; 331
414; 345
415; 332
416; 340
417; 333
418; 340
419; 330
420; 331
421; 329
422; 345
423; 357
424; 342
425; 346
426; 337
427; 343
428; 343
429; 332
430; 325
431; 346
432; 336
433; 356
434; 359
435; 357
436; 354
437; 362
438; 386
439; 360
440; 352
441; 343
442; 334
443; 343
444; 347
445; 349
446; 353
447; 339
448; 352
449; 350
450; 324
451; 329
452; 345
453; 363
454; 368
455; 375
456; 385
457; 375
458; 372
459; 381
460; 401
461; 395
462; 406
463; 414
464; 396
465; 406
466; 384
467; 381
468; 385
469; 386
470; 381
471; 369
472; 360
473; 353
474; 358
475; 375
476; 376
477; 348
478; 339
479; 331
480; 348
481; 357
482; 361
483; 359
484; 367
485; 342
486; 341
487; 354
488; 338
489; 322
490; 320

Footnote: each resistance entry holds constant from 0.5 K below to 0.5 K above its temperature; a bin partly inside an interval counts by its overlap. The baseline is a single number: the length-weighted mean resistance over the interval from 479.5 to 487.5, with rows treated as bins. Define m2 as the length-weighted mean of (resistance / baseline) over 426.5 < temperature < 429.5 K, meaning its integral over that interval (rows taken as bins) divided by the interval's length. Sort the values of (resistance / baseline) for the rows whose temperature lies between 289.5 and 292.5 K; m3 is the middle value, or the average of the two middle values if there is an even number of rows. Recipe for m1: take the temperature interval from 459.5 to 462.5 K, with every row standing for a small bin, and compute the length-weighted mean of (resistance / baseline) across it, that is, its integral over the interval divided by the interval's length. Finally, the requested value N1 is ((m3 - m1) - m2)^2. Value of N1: 0.3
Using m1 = 1.13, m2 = 1.0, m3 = 1.59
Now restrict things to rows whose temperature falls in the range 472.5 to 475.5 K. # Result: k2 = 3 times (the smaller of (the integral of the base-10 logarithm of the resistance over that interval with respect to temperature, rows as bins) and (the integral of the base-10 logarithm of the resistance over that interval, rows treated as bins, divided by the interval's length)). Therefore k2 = 7.68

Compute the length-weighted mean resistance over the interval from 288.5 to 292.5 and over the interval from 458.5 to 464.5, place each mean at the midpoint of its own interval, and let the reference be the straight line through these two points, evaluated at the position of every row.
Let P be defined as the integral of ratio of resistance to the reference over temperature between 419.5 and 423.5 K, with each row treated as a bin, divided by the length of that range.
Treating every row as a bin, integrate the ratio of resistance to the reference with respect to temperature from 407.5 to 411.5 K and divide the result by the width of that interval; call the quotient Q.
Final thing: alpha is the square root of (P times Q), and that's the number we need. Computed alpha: 0.76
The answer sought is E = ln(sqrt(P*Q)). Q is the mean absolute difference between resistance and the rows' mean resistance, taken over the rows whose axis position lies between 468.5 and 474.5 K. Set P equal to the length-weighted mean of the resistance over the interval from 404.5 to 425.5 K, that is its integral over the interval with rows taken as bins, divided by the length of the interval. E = 4.10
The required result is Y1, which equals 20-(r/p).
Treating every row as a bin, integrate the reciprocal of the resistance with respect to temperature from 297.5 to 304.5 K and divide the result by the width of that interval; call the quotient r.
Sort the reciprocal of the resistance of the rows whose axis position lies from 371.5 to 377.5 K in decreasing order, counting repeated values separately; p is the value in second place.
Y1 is 19.6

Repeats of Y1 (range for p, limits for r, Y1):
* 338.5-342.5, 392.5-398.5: 18.9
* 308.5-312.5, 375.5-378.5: 18.1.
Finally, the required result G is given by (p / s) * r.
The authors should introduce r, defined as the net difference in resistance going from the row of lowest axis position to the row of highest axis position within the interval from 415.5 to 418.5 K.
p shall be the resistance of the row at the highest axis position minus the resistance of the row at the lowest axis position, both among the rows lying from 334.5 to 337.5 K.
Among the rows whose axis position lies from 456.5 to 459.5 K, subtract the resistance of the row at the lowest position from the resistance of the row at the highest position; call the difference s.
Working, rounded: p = 0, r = 0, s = 6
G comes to 0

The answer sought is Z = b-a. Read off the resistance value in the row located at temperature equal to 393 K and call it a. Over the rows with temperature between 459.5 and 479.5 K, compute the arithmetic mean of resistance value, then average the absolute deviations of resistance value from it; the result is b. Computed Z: -328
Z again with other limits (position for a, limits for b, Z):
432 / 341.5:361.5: -299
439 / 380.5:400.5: -328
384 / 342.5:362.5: -229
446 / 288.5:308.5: -334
